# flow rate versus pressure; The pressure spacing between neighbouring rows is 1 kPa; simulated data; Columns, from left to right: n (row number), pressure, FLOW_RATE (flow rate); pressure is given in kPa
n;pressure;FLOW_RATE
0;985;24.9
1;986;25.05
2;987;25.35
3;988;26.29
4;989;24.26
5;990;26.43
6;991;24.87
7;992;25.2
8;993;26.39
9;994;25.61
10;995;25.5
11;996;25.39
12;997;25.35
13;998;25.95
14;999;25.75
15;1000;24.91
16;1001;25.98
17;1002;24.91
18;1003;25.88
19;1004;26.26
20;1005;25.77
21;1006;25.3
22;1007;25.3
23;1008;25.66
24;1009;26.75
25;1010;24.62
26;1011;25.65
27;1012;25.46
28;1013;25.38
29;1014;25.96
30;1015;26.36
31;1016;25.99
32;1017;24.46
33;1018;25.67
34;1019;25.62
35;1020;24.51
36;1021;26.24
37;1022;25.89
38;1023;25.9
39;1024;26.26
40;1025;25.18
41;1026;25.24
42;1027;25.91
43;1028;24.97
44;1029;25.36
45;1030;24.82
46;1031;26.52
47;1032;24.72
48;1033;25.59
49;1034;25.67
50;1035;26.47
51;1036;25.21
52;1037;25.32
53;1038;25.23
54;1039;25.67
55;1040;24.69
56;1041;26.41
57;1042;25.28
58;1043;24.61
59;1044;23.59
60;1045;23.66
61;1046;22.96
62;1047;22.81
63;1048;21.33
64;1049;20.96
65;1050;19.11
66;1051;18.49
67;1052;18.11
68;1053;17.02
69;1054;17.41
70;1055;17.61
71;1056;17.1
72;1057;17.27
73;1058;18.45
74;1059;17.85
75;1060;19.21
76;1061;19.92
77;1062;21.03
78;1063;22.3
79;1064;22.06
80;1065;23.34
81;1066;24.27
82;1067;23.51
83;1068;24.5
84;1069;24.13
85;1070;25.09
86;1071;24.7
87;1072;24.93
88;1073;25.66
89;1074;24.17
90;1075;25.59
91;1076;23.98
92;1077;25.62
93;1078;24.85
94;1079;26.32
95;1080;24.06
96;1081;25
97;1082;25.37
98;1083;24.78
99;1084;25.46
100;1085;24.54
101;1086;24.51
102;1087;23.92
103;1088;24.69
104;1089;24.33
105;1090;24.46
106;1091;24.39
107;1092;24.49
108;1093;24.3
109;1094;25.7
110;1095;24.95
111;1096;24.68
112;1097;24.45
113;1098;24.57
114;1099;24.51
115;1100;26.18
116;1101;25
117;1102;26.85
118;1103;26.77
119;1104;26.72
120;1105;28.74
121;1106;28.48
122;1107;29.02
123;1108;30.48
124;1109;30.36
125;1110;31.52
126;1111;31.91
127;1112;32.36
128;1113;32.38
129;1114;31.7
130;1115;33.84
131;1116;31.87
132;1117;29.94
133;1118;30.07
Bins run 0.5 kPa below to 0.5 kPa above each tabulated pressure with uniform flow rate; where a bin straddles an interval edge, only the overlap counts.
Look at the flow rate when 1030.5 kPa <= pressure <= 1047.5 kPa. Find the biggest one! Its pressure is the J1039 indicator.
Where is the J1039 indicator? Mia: 1031 kPa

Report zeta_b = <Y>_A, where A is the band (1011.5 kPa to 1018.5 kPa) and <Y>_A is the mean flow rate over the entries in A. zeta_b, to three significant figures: 25.6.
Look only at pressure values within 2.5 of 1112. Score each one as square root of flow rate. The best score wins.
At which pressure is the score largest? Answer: 1113 kPa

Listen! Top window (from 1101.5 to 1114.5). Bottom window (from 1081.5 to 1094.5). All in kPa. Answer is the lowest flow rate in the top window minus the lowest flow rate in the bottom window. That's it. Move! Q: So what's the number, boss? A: 3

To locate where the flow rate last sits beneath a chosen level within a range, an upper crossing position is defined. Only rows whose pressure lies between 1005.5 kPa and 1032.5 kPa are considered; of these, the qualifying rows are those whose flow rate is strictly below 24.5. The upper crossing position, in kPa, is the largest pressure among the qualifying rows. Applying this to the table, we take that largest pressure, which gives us 1017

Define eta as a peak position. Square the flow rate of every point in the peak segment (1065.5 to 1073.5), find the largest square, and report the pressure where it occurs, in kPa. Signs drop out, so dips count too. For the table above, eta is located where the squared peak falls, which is 1073 kPa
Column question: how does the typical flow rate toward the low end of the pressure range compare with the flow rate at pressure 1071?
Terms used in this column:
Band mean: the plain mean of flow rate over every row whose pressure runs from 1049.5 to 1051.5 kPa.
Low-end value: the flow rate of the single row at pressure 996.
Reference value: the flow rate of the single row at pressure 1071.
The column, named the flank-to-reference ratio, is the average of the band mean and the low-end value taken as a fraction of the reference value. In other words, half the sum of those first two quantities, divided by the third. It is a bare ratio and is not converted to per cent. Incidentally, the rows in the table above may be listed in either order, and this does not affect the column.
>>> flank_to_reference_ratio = 0.89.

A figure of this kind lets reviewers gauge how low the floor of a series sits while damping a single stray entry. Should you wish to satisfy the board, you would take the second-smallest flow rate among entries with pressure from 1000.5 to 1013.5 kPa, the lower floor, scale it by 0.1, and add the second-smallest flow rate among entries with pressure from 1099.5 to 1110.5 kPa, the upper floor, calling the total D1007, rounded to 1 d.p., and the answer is 28.7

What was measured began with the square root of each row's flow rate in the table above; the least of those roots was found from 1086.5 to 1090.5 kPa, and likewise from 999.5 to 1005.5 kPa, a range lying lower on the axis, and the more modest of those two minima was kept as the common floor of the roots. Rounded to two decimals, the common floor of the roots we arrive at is 4.89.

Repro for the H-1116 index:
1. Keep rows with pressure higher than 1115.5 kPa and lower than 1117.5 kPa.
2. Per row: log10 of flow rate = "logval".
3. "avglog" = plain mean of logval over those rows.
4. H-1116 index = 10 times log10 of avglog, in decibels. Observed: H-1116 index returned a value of 1.73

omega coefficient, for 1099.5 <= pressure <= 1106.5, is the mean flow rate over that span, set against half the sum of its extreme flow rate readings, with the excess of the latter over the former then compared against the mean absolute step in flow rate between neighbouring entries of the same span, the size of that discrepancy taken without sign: 1.0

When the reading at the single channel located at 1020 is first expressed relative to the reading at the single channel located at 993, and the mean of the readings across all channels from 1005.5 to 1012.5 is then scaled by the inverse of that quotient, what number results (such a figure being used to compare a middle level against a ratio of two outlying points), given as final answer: 27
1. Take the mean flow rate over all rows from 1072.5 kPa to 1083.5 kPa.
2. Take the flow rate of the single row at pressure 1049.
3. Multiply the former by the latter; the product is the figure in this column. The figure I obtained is 525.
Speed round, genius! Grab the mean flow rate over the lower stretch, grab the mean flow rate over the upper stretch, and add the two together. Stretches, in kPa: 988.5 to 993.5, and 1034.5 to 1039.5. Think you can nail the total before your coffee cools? 51.0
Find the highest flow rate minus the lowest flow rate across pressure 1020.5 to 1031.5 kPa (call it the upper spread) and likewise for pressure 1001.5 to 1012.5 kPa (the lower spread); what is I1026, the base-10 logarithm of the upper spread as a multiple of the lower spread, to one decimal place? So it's -0.1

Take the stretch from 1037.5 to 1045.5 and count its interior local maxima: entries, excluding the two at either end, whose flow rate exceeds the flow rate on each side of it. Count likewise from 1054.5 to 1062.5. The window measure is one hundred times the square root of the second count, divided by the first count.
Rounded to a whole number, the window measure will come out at 50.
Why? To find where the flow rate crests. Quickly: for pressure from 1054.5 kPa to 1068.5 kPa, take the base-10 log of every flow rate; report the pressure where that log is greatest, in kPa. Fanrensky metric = 1068 kPa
